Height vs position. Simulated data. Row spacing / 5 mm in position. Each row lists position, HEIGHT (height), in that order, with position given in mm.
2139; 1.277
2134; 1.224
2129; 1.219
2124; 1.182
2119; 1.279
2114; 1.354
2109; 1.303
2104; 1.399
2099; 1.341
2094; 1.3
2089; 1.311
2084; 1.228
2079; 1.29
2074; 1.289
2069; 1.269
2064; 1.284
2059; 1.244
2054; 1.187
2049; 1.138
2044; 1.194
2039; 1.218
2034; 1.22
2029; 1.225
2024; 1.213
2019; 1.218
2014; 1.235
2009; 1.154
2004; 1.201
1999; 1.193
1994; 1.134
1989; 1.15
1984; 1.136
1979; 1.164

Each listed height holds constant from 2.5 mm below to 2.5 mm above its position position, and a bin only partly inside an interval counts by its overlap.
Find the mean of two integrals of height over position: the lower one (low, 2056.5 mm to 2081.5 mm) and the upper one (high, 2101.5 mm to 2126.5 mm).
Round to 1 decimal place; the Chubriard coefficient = 32.2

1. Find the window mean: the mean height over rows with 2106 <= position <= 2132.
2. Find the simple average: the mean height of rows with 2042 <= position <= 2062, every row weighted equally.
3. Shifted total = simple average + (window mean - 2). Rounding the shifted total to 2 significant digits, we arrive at 0.46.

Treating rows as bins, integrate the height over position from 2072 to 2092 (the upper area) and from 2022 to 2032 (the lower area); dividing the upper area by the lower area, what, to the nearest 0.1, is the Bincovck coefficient 2.1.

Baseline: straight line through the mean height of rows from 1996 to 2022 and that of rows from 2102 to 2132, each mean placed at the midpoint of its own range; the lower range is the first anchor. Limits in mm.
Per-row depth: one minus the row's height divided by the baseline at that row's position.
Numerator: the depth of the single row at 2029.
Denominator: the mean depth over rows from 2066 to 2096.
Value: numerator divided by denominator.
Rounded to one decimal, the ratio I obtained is 0.4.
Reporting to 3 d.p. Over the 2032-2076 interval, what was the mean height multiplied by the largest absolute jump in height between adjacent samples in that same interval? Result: 0.070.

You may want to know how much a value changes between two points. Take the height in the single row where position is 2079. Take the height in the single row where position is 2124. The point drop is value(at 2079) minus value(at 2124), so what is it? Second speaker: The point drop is 0.11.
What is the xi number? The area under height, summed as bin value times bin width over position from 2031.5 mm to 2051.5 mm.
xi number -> 24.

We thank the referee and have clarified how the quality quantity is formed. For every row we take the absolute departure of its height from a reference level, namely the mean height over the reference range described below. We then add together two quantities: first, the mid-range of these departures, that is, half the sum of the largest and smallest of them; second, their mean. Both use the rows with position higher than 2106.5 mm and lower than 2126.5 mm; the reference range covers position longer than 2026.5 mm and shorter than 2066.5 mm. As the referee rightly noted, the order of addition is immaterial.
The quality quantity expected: 0.168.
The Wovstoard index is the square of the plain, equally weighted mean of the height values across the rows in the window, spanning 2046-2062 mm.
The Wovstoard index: 1.42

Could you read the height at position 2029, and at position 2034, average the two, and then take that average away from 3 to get 1.78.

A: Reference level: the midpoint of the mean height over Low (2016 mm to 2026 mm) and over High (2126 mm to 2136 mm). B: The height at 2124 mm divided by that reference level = 0.97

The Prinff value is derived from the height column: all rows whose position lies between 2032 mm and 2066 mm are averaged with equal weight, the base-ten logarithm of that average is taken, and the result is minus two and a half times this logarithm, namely -0.21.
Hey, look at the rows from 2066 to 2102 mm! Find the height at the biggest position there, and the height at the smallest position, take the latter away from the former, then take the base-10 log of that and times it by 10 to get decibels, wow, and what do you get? -11.4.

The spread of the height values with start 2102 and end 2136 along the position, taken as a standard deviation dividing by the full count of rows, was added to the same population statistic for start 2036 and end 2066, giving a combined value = 0.12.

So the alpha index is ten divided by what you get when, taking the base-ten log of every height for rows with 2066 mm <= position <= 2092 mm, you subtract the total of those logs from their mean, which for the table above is -24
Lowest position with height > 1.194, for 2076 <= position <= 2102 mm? 2079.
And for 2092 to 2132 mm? 2094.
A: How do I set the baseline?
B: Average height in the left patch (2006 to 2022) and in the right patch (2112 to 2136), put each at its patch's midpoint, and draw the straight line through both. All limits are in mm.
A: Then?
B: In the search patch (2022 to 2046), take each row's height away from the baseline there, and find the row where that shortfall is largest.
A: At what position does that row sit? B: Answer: 2044 mm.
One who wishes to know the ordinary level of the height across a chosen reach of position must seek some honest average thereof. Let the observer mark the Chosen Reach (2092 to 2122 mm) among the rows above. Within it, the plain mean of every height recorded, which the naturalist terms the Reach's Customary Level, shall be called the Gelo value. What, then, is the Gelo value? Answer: 1.33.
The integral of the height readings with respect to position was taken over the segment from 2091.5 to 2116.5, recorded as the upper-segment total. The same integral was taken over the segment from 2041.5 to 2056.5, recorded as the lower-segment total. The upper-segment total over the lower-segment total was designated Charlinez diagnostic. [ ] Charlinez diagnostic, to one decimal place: 1.9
